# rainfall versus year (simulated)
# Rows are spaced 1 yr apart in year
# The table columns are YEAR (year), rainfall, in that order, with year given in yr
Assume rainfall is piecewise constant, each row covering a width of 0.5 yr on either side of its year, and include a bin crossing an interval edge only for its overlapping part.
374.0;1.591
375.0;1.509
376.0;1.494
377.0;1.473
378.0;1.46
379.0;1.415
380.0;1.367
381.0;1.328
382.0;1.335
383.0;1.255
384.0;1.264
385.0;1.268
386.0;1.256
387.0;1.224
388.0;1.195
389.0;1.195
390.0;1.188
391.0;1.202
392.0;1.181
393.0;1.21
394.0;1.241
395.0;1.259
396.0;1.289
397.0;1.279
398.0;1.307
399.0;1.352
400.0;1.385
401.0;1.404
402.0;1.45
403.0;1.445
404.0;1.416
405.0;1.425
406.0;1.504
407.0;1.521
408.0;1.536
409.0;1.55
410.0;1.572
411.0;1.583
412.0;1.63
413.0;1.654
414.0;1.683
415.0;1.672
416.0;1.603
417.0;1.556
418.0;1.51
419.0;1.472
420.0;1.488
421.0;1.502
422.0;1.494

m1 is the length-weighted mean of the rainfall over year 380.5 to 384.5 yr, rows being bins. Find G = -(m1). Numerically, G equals -1.30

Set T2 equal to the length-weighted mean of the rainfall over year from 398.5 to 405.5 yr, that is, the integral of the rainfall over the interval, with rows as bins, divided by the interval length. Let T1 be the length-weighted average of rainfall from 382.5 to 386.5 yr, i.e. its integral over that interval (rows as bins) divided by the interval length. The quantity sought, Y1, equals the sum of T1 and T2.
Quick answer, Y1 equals 2.67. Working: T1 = 1.26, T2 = 1.41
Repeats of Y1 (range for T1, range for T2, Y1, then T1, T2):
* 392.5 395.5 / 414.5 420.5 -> 2.79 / 1.24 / 1.55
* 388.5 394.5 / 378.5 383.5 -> 2.54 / 1.20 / 1.34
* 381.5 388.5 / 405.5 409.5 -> 2.78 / 1.26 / 1.53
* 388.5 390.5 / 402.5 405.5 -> 2.62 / 1.19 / 1.43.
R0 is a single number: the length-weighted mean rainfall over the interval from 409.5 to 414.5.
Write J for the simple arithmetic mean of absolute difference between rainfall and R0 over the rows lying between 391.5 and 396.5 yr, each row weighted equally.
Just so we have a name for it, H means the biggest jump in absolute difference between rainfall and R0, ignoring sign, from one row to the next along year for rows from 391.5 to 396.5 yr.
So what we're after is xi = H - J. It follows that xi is -0.36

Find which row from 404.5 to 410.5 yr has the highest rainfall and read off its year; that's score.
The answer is 410.0 yr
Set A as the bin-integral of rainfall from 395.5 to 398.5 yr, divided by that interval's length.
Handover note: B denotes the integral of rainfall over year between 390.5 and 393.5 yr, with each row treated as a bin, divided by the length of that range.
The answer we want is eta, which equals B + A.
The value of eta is 2.49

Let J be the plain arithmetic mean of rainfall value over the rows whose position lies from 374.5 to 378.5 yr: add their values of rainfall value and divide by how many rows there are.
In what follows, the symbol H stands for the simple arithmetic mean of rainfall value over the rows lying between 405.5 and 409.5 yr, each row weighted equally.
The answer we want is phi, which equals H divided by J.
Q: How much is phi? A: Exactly 1.03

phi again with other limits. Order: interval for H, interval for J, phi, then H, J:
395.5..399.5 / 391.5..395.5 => 1.07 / 1.31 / 1.22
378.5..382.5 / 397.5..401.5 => 1.00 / 1.36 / 1.36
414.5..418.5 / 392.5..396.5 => 1.27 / 1.59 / 1.25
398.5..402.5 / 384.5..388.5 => 1.13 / 1.40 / 1.24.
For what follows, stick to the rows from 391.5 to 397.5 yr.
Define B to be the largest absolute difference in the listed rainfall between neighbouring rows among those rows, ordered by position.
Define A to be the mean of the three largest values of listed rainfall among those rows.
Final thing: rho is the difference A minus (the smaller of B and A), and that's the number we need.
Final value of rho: 1.24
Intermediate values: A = 1.28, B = 0.031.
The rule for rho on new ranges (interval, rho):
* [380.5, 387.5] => 1.23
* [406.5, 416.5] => 1.60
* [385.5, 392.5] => 1.20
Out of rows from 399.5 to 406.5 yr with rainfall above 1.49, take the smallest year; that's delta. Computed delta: 406.0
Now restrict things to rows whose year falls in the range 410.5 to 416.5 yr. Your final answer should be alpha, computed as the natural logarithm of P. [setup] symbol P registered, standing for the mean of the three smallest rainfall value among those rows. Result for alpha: 0.47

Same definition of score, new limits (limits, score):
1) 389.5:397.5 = 396.0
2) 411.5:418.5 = 414.0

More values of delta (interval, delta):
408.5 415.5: 409.0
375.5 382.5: 376.0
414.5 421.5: 415.0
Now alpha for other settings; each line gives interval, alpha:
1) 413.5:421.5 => 0.40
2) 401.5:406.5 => 0.36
